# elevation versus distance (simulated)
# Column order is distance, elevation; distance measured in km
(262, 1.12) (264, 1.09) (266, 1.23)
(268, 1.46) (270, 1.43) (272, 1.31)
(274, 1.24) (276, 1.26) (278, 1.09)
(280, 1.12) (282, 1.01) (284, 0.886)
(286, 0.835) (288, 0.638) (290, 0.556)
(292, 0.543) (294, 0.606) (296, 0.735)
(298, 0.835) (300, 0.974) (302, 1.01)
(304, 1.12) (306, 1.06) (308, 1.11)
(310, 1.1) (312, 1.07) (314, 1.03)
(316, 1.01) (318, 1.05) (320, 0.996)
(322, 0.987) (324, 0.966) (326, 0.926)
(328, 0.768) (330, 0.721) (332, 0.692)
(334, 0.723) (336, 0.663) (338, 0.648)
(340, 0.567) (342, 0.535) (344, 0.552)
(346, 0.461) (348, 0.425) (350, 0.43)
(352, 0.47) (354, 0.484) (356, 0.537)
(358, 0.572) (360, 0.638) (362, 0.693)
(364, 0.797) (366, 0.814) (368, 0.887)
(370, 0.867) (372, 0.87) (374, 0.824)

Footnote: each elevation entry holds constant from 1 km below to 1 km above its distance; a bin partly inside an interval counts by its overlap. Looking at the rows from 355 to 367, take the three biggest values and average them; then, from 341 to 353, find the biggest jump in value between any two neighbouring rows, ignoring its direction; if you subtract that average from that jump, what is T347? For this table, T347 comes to -0.68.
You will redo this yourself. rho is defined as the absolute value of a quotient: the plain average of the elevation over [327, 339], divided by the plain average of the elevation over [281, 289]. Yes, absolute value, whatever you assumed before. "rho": 0.8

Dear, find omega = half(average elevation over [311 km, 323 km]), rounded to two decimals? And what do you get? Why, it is 0.51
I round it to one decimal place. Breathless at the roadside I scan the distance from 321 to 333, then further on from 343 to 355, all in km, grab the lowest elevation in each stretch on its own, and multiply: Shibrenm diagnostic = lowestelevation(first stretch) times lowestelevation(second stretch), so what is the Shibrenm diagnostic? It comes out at 0.3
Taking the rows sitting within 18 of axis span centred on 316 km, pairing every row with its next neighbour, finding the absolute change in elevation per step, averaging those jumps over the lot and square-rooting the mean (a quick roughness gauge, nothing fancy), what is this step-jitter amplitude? 0.167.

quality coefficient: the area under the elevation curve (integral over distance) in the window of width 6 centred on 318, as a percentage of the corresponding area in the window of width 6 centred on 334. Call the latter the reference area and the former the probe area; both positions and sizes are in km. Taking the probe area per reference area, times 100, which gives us 147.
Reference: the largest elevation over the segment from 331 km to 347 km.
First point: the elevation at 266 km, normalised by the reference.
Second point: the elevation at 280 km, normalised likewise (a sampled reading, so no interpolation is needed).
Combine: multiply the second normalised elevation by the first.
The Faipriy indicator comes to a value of 2.6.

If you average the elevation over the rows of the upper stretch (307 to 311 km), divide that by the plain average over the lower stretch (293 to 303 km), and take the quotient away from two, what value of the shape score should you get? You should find 0.67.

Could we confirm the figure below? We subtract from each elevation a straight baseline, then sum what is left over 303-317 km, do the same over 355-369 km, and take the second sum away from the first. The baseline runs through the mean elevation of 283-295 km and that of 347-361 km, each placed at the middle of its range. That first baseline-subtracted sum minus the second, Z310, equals 1.6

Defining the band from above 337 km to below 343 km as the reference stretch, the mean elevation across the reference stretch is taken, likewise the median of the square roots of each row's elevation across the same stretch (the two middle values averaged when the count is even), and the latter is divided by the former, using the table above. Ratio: 1.29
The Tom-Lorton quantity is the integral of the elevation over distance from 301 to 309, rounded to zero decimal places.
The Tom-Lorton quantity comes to 9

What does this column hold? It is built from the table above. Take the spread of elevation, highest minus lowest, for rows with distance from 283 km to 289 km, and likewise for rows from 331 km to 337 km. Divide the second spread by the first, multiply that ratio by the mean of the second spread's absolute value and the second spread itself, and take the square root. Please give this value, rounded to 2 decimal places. 0.12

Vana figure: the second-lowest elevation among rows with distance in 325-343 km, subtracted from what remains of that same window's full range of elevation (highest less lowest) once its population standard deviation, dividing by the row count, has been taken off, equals -0.28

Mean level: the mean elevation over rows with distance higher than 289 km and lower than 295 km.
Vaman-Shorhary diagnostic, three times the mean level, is 1.7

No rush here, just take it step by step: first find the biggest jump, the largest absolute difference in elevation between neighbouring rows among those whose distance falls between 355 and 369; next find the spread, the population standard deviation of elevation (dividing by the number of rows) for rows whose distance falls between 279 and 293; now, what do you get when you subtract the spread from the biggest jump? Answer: -0.11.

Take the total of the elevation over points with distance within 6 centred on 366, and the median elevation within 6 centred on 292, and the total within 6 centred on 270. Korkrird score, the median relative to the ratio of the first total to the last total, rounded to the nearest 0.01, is 0.93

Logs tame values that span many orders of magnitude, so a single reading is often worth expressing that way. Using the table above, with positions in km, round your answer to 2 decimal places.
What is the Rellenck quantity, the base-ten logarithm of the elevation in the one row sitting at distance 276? 0.10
